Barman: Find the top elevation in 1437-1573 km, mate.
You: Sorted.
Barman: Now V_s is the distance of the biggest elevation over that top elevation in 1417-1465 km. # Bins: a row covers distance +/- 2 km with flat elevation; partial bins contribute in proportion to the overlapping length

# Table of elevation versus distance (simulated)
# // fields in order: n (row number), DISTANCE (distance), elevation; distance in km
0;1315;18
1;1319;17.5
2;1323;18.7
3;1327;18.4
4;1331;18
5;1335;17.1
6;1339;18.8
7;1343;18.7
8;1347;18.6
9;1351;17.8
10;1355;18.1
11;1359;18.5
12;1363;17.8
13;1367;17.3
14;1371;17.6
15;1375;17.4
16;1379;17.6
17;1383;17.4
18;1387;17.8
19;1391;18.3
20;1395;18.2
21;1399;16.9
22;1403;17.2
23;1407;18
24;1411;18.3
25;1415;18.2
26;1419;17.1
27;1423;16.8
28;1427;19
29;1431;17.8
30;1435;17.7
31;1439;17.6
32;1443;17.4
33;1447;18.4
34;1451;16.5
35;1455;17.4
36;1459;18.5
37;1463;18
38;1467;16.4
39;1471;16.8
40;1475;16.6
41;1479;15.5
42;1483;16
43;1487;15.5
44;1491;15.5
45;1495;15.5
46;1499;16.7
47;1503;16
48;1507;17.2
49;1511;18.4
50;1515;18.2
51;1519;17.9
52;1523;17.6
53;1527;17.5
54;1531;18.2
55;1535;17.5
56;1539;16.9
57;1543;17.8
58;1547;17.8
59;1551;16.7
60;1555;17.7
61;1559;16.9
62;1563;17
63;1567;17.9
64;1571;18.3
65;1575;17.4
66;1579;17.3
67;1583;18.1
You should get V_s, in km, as 1427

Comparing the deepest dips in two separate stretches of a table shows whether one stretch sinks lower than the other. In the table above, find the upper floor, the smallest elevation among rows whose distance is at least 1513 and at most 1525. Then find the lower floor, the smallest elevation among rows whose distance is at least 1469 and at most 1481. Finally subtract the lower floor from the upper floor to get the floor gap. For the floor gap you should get 2.1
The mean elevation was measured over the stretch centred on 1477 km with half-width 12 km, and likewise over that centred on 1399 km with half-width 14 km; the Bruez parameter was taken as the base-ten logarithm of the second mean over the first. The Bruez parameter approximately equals 0.0430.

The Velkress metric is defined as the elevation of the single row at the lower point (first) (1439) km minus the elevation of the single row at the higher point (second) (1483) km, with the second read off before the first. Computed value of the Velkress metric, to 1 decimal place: 1.6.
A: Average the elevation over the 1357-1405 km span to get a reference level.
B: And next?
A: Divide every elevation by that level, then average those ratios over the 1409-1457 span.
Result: 1.00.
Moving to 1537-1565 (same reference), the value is 0.98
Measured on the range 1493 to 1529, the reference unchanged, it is 0.97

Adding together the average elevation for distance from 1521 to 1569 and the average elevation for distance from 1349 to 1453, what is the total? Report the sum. 35.2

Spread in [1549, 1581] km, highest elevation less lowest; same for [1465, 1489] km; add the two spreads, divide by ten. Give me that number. 0.29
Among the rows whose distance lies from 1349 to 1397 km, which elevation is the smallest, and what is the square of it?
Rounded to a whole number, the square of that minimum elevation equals 299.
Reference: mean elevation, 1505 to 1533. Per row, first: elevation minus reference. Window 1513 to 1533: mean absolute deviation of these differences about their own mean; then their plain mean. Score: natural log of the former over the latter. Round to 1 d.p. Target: 2.4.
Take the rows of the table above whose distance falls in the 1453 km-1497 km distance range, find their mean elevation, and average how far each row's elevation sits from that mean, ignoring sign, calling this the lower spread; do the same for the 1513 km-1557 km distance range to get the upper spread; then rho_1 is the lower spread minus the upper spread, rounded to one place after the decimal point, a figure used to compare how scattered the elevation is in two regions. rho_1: 0.5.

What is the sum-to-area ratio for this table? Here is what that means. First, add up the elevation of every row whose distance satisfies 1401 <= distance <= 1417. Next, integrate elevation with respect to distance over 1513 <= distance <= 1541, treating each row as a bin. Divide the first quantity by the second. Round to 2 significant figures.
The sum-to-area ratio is 0.14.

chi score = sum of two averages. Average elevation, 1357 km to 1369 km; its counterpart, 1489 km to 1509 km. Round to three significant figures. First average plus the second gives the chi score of 34.0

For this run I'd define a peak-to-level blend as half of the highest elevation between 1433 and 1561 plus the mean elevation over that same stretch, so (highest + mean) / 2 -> 17.8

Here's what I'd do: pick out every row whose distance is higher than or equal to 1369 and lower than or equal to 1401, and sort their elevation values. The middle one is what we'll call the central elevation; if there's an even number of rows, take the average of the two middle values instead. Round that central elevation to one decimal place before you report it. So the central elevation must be 17.6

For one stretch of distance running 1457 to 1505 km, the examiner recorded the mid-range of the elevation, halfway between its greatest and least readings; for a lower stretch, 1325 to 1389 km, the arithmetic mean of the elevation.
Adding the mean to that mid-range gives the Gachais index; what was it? 34.9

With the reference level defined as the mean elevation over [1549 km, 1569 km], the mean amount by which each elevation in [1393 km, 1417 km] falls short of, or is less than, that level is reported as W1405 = -0.6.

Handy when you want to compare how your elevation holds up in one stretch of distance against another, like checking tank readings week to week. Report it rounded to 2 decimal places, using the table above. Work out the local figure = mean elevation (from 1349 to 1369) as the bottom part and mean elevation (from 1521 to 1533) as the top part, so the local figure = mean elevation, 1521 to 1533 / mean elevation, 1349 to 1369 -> 0.99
